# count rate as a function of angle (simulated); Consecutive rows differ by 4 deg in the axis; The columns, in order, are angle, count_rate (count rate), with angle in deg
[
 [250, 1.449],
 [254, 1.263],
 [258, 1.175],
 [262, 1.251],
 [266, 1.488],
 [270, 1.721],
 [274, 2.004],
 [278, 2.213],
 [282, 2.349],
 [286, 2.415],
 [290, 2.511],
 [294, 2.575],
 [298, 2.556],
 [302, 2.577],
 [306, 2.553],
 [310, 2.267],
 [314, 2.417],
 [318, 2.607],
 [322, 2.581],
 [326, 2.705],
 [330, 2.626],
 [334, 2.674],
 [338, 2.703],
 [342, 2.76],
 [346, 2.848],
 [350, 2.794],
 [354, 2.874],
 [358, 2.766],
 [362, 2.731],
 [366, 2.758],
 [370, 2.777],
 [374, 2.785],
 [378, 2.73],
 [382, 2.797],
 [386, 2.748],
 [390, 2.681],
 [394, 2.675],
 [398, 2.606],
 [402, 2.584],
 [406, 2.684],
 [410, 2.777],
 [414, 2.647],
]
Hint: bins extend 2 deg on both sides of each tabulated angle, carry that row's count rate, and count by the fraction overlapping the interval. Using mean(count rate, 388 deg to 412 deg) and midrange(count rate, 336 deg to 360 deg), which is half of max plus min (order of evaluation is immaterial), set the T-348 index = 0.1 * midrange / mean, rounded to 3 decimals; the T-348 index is 0.105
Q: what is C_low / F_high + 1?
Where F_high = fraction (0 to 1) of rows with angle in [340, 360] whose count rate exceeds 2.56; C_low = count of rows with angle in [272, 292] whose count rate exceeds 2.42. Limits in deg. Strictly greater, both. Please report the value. 2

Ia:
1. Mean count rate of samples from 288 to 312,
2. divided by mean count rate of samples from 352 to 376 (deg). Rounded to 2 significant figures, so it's 0.90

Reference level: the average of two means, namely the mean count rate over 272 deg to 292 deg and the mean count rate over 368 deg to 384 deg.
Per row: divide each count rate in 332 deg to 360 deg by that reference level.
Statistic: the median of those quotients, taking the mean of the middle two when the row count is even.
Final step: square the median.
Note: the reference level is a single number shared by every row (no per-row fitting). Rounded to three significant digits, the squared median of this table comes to 1.19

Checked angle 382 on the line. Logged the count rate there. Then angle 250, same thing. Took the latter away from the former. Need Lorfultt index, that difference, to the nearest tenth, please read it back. 1.3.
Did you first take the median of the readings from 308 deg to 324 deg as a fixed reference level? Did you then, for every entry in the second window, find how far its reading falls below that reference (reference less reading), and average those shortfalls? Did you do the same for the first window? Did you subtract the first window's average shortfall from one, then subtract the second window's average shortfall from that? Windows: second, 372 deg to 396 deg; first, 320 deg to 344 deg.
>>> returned 1.4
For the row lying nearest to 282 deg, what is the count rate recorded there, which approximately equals 2.349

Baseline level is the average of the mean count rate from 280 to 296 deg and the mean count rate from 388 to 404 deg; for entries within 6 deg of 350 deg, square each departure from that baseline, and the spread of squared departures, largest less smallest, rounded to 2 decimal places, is 0.05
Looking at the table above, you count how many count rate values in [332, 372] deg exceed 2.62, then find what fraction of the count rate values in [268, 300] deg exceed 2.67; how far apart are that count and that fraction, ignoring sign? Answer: 10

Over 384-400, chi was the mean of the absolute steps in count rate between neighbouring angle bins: 0.05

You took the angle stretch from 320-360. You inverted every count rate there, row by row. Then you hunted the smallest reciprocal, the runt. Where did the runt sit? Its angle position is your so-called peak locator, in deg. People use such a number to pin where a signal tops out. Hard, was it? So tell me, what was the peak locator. 354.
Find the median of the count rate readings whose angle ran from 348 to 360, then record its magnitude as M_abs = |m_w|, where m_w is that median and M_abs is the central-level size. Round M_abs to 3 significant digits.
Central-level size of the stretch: 2.79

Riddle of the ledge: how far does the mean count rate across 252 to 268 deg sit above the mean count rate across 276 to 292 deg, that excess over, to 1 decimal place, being -1.1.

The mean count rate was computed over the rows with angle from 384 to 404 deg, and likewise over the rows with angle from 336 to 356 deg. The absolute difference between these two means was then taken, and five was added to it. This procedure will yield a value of 5.14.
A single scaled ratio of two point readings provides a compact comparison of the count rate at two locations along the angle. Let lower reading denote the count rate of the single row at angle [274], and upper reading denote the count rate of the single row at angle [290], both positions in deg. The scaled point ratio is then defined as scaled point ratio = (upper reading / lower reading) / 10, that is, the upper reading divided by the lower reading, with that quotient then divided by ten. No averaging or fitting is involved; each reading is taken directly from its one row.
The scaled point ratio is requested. 0.13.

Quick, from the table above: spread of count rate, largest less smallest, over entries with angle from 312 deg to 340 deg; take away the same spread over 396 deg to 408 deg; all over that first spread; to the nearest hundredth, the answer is 0.65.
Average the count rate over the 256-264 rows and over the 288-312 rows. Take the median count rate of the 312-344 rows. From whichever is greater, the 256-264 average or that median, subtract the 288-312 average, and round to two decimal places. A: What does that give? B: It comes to 0.14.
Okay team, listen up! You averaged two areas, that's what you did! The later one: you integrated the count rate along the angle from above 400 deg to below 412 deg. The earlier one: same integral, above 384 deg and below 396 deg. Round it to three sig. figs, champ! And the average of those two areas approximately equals 32.3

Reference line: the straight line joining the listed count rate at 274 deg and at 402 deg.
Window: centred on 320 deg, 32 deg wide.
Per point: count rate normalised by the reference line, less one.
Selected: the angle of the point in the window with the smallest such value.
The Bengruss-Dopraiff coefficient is 310 deg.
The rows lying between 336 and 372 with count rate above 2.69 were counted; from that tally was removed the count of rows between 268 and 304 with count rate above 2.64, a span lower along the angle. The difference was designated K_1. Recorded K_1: 9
